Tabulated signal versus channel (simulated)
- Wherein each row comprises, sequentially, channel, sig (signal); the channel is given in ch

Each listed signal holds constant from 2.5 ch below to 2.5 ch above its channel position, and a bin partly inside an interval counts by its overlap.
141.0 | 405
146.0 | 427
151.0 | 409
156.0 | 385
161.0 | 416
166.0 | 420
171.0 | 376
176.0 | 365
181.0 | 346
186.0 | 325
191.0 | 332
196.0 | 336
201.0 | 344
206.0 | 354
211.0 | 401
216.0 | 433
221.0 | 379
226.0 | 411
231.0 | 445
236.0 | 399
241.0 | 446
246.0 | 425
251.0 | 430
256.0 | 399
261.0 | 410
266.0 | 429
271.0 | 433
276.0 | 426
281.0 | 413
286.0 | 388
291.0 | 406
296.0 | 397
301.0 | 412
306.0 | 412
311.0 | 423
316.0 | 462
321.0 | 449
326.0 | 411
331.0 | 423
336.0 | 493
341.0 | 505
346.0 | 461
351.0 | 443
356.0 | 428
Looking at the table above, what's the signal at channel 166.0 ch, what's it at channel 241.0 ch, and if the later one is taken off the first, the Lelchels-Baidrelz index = -26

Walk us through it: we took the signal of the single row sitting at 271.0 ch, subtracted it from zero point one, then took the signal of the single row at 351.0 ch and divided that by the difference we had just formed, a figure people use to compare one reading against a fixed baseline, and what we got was -1.02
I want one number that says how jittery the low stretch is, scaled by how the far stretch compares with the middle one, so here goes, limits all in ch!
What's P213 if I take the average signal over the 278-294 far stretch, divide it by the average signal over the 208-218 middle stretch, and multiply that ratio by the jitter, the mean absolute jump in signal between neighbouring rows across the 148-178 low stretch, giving 22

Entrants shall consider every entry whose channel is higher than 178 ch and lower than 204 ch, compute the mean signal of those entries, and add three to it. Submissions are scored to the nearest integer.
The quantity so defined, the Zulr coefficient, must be 340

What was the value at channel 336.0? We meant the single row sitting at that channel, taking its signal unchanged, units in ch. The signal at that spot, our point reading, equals 493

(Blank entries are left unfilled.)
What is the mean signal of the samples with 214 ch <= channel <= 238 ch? 413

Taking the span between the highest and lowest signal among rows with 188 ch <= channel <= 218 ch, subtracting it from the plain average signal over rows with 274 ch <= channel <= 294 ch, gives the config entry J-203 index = 307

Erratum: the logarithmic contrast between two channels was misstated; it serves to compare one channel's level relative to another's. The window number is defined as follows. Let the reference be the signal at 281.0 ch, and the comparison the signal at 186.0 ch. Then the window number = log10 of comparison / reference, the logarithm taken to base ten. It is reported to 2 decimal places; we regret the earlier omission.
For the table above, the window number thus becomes -0.10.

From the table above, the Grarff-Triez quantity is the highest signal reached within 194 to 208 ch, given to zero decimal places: 354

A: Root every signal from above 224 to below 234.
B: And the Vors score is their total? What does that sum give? 41.4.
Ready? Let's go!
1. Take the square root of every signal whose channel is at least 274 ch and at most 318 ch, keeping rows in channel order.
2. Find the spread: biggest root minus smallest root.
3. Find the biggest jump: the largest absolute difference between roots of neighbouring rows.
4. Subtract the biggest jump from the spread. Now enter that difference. 0.87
